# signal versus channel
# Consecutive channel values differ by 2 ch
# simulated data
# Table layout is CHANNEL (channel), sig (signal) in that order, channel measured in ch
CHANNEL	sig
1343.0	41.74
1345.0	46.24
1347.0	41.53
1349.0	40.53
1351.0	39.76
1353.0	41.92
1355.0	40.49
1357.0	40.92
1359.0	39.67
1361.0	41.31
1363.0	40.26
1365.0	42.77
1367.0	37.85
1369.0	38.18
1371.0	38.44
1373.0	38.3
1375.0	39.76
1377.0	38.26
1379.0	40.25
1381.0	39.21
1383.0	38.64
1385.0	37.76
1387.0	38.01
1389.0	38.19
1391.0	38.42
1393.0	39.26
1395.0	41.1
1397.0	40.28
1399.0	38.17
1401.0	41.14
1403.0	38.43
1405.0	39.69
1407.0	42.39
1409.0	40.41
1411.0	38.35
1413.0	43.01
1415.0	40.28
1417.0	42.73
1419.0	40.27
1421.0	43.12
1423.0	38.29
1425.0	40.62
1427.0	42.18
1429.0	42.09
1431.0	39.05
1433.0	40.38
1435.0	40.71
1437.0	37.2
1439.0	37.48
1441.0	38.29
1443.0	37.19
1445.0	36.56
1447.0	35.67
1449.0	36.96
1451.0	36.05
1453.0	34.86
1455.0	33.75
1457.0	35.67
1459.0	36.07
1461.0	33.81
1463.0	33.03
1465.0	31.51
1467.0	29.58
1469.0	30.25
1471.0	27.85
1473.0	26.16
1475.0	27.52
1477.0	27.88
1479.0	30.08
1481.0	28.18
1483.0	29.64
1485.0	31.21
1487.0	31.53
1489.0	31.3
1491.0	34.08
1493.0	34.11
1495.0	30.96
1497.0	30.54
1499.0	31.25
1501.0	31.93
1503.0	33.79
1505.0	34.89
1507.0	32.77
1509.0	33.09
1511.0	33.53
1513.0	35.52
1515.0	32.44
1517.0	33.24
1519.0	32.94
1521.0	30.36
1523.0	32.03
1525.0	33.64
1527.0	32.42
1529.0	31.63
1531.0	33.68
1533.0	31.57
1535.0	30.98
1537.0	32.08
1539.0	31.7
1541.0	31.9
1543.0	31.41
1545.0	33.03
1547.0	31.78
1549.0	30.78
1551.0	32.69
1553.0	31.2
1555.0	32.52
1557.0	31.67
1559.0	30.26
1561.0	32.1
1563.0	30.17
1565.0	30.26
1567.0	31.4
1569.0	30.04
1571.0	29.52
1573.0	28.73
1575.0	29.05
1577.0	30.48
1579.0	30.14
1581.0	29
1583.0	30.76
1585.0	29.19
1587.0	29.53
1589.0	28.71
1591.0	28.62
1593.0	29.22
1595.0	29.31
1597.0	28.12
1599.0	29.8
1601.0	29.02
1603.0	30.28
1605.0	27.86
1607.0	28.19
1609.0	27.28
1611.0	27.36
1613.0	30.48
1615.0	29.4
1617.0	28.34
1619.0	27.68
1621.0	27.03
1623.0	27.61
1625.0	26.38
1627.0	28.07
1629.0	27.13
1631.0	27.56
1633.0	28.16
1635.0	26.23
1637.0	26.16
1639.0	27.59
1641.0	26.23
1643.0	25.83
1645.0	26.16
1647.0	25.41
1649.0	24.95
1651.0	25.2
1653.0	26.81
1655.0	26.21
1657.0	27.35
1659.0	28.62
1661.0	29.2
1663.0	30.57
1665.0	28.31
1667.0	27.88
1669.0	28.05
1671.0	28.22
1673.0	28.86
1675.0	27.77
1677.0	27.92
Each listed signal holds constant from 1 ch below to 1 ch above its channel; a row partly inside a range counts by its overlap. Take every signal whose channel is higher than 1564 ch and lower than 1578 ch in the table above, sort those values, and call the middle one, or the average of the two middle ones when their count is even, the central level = 30.0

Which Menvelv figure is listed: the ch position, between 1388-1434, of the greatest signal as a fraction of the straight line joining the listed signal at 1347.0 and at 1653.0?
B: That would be 1421.0 ch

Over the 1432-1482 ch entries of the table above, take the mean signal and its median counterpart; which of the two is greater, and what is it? 35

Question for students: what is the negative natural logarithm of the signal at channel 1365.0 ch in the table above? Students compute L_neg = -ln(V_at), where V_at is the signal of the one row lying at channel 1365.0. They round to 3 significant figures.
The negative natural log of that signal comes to -3.76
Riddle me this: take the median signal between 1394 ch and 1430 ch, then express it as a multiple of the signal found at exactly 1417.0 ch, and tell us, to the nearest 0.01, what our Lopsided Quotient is 0.95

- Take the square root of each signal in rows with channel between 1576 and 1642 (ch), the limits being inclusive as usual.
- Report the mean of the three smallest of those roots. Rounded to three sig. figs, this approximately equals 5.12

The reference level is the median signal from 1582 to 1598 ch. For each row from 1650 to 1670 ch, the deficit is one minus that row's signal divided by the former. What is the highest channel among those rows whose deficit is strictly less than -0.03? 1663.0 ch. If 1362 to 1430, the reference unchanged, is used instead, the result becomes 1429.0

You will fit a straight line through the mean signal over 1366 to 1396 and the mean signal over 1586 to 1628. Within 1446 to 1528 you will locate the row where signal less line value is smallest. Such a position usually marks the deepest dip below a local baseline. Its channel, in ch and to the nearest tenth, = 1473.0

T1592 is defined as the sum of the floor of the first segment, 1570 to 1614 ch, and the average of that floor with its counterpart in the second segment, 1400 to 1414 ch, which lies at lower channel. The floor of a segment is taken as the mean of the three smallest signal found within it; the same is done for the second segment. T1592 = 60.7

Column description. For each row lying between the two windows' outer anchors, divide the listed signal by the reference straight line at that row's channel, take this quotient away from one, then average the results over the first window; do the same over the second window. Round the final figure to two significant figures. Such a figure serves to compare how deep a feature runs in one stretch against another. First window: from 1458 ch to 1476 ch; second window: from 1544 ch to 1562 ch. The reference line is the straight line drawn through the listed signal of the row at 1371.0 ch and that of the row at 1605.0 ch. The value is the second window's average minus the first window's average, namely -0.15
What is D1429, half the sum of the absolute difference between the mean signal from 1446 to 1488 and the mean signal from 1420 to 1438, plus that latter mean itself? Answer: 24.5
